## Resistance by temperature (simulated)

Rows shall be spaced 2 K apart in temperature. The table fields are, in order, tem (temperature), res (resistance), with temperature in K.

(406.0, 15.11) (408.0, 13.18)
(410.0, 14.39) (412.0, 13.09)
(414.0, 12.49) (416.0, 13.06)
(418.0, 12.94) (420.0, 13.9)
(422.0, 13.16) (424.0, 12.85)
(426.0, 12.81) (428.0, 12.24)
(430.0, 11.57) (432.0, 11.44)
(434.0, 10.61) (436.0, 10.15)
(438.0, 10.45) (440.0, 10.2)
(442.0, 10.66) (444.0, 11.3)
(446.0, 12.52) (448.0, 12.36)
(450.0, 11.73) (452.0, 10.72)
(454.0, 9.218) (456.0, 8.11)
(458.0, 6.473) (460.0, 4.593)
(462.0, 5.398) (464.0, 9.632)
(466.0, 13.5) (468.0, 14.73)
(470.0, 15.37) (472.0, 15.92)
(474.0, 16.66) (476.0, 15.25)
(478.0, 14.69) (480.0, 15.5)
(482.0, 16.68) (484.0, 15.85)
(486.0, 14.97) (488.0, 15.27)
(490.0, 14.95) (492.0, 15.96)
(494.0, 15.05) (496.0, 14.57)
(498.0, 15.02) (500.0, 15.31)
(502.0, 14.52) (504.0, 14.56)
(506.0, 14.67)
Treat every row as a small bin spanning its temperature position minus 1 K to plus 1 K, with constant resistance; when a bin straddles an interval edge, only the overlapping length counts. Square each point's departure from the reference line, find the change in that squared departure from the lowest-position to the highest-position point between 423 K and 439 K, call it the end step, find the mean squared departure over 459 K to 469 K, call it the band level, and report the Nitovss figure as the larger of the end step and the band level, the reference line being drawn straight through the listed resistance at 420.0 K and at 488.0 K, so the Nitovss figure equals 44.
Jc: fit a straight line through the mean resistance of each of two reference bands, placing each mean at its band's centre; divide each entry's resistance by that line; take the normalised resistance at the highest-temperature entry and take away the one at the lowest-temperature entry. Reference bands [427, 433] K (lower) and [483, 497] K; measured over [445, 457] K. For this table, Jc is -0.38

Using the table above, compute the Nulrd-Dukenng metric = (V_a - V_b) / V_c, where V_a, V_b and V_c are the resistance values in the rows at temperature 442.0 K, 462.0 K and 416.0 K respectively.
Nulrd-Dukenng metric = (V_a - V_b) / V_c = 0.40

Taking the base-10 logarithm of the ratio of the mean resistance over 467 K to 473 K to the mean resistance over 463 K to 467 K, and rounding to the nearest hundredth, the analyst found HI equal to 0.12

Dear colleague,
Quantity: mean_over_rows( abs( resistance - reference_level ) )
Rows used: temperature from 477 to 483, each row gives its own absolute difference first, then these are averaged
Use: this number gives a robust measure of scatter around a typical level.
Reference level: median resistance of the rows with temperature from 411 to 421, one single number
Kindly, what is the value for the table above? 2.6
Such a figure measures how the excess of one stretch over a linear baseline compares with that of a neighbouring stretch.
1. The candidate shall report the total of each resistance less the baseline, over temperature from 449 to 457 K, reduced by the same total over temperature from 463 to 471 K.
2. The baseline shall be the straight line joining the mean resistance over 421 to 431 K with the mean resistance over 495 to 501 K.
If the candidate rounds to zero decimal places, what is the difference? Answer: -12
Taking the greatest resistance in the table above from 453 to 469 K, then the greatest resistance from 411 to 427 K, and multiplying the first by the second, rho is 205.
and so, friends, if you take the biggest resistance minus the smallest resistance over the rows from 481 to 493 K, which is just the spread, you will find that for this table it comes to 1.7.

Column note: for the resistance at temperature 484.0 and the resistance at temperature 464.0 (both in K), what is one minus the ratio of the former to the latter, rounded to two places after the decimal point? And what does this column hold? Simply -0.65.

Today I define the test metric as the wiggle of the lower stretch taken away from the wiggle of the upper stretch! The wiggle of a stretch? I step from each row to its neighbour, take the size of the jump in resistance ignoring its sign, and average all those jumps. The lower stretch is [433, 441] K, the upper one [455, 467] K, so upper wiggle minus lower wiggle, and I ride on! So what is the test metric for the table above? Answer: 2.1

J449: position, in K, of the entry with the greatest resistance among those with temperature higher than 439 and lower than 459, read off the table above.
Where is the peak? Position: 446.0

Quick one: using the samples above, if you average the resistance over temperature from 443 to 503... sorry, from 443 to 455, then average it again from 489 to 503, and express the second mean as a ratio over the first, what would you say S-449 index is 1.33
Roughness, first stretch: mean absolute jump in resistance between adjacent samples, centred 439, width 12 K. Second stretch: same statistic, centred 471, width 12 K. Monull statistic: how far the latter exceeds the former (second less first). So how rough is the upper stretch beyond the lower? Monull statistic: 0.49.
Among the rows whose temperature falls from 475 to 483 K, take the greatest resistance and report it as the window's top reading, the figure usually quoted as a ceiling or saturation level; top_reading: 16.68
